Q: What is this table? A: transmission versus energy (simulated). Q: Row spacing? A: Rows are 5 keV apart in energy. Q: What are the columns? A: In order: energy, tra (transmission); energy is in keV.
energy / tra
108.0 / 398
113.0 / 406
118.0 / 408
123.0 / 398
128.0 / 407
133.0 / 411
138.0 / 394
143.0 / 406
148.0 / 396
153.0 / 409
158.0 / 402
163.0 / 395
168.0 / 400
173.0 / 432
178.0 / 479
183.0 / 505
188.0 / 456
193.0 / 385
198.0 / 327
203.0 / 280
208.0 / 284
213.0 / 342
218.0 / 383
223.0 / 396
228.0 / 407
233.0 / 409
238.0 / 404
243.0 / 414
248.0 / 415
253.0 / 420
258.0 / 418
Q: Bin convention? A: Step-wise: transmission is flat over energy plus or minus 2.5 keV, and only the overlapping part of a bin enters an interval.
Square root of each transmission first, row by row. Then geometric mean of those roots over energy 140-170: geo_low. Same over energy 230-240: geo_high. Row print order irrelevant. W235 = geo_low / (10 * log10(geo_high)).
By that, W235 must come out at 1.54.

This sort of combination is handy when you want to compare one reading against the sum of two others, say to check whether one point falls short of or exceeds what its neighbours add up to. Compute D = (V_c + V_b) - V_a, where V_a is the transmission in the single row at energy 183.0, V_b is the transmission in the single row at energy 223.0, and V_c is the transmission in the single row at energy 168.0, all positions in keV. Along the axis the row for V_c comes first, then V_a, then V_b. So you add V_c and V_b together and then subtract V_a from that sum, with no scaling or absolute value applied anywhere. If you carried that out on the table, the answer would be 291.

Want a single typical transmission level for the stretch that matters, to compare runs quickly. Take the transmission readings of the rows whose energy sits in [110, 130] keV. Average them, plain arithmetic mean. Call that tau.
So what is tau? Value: 405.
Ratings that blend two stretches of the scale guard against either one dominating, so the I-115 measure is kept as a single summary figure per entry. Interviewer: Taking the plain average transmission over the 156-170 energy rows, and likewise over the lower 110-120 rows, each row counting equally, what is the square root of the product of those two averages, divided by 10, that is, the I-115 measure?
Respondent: 40.3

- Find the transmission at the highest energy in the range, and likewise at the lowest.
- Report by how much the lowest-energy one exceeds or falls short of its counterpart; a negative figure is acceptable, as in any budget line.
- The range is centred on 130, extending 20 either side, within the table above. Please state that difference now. 10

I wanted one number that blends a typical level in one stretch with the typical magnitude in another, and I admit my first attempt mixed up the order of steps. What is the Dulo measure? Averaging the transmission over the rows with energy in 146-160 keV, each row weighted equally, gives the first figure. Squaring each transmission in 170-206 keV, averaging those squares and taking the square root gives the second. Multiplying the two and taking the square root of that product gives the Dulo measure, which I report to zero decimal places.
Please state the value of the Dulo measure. 409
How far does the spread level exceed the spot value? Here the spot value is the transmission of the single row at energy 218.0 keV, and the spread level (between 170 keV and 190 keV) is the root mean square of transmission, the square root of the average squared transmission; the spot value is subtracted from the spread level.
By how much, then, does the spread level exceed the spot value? 86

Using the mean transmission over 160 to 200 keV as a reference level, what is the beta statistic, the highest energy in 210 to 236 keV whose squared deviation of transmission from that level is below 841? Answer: 233.0 keV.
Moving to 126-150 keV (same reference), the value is 148.0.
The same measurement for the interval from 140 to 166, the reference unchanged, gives 163.0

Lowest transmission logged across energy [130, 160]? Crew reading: 394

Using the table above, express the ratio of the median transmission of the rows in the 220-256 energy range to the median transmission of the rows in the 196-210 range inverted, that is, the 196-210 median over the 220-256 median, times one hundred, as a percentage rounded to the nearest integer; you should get 69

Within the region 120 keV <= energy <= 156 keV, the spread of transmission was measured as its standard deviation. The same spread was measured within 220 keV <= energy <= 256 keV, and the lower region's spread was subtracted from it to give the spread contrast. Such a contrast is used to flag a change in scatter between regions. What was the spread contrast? 1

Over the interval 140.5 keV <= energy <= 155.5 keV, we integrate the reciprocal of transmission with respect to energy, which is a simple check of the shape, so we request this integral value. 0.037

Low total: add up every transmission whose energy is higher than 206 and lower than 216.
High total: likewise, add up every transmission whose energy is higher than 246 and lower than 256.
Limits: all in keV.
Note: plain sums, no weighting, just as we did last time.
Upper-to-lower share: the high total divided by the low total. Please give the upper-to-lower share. 1.33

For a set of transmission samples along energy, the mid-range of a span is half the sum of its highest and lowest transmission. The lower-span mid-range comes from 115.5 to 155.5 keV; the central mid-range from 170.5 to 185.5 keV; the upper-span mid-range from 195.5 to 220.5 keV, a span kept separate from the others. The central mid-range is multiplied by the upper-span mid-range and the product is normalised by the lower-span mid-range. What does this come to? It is 386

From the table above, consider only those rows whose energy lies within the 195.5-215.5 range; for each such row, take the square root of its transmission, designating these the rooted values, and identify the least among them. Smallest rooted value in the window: 16.7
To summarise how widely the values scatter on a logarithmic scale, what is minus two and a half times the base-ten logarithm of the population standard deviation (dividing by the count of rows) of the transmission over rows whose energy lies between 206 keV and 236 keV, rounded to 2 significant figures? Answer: -4.1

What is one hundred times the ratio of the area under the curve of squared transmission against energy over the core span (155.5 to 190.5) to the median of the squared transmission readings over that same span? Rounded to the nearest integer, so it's 3635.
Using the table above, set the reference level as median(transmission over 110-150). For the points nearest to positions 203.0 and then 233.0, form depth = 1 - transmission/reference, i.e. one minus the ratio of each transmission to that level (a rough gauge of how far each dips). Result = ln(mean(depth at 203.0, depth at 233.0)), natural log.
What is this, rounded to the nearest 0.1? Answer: -1.9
